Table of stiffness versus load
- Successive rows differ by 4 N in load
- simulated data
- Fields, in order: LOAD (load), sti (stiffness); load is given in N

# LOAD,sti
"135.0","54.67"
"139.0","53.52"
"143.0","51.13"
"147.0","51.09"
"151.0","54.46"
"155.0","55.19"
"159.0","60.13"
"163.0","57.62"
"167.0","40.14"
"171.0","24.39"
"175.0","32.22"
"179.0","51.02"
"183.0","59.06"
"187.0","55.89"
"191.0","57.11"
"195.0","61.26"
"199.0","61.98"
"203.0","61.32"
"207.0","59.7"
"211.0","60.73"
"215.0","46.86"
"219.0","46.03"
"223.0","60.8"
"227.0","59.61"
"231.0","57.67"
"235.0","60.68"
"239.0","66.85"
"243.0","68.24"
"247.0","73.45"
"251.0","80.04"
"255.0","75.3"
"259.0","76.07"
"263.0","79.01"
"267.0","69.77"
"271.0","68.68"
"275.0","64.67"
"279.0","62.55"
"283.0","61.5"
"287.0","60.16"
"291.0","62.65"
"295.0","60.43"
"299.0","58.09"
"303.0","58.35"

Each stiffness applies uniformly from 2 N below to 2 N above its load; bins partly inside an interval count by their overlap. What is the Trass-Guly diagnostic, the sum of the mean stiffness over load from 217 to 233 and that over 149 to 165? 113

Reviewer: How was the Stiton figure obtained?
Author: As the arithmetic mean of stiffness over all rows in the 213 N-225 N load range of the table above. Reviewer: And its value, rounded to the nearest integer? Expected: 51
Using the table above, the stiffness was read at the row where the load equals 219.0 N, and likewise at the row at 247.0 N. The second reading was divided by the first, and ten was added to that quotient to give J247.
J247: 11.6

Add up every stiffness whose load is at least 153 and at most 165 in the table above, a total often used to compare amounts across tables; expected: 173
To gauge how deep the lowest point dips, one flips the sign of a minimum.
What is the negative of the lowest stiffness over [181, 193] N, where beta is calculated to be -56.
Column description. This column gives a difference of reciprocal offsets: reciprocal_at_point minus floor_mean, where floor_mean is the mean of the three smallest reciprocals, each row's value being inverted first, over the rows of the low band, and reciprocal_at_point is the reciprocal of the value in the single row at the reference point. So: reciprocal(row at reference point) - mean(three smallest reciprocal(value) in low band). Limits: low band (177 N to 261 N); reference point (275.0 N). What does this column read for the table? 0.0025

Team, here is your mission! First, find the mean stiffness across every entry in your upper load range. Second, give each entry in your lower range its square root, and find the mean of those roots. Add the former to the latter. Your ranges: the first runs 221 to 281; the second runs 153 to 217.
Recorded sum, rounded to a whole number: 75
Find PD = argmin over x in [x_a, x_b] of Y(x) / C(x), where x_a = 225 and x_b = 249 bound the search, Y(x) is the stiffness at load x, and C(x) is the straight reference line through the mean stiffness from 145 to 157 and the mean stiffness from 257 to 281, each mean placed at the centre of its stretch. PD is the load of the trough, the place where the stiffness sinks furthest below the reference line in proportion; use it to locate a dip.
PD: 231.0 N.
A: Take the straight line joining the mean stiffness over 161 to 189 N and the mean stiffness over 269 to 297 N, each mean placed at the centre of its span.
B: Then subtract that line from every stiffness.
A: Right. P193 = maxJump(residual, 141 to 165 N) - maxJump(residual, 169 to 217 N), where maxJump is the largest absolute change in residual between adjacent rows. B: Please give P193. -14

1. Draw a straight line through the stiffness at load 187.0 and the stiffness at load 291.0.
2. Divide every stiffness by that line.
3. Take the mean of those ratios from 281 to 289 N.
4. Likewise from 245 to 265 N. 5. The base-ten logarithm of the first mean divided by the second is -0.11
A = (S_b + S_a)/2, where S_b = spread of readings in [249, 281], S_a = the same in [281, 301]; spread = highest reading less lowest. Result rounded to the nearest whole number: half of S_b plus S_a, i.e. 11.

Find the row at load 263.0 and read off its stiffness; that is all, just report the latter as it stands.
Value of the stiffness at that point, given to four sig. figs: 79.01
